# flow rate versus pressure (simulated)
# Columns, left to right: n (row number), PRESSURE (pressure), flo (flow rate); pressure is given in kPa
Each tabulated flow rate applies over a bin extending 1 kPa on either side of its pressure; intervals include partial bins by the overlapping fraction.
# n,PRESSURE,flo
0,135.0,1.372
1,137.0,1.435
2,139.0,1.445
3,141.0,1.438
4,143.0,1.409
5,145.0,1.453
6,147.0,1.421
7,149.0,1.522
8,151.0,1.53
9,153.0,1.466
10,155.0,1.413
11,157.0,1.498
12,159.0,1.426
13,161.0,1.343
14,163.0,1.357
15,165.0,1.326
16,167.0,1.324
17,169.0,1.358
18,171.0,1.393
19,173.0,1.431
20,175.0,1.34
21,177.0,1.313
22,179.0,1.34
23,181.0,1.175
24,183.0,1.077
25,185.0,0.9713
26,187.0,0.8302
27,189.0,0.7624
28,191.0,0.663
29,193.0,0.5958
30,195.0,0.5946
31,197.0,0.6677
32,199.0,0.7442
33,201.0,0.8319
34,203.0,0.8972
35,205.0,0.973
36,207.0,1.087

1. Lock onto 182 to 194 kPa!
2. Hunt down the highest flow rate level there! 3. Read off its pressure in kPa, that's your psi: 183.0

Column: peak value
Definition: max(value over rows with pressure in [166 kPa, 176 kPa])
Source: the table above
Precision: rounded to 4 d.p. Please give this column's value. 1.4310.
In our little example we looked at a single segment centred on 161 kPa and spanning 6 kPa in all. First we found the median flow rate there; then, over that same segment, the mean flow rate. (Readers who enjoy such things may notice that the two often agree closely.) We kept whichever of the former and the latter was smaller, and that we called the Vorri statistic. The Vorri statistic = 1.36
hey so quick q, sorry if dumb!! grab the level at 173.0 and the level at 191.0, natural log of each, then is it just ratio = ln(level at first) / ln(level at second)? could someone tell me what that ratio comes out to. -0.9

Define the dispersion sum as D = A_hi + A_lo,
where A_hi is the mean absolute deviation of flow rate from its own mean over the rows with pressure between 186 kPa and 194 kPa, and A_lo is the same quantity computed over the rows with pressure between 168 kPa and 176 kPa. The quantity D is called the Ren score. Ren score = 0.11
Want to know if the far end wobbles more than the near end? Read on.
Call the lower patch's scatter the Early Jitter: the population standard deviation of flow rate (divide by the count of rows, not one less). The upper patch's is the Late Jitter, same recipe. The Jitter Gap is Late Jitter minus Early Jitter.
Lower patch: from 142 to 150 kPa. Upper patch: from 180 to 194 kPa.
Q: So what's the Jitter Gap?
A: 0.16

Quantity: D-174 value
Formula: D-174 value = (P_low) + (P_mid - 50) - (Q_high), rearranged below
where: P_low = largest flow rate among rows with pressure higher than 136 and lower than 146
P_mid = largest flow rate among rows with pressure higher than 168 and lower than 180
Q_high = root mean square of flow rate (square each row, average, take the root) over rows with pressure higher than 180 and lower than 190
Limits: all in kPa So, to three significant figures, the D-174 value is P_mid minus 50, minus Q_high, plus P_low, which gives -48.1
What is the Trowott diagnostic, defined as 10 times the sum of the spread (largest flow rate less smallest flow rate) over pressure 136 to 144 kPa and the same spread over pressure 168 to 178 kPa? 1.5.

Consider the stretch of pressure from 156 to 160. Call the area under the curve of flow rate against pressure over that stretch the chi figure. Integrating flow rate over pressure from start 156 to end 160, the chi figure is 6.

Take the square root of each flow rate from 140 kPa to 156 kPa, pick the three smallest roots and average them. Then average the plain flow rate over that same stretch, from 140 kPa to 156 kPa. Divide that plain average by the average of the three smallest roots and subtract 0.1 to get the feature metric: 1.12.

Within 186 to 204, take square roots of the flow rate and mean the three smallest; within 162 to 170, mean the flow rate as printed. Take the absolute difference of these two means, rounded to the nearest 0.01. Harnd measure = 0.56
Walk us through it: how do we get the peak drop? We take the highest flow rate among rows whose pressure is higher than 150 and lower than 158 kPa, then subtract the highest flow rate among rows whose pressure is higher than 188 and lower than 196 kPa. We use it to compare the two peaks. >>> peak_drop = 0.8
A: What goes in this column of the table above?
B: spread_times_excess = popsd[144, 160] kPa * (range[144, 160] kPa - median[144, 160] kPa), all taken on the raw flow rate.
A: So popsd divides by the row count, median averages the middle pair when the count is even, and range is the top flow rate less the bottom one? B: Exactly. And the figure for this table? -0.06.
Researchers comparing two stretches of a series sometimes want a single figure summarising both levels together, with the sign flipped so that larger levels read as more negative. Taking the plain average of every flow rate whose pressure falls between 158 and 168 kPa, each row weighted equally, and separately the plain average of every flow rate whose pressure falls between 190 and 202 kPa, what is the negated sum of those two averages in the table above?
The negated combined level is -2.04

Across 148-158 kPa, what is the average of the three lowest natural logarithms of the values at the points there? 0.38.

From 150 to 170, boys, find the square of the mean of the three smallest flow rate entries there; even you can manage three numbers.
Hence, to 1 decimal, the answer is 1.8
